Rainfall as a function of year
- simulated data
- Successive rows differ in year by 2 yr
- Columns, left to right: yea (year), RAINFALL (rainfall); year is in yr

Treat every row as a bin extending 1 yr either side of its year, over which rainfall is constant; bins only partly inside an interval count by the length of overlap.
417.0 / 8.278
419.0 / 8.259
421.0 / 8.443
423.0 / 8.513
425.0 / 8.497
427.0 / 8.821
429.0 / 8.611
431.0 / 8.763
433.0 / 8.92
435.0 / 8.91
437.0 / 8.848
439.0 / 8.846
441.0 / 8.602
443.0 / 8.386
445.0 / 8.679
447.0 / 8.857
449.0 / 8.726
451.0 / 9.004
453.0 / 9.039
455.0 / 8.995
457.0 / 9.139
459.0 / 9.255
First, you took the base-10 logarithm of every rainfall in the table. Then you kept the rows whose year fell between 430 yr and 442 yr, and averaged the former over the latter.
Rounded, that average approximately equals 0.945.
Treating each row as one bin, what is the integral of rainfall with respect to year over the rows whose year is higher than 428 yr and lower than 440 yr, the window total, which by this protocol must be 106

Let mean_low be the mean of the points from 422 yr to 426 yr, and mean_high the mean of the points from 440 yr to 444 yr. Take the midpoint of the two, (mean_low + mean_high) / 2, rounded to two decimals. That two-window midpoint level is 8.50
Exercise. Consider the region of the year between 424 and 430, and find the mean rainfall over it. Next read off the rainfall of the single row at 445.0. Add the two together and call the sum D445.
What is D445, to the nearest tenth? 17.3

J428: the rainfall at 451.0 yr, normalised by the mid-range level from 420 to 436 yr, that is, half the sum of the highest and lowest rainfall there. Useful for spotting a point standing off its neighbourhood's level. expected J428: 1.04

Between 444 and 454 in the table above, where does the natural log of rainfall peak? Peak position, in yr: 453.0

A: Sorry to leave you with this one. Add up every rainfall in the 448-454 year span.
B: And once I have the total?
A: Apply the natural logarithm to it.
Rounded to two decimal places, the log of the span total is 3.29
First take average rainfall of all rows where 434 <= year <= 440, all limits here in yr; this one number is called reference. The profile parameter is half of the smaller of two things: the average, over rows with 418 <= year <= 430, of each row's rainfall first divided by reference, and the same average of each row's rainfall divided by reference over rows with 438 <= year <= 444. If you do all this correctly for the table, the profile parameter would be 0.481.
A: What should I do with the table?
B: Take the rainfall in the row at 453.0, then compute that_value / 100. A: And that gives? 0.0904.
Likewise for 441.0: 0.0860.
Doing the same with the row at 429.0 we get 0.0861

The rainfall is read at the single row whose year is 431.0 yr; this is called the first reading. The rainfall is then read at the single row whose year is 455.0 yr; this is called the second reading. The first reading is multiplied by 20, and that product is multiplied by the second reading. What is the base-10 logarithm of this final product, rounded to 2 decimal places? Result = 3.20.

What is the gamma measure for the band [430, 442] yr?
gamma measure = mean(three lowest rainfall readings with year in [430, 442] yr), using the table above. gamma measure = 8.74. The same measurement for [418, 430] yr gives 8.40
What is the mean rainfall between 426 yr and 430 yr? 8.72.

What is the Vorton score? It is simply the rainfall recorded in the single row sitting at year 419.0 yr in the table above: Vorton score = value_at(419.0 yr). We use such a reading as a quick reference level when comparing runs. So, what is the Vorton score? 8.259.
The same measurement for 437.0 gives 8.848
